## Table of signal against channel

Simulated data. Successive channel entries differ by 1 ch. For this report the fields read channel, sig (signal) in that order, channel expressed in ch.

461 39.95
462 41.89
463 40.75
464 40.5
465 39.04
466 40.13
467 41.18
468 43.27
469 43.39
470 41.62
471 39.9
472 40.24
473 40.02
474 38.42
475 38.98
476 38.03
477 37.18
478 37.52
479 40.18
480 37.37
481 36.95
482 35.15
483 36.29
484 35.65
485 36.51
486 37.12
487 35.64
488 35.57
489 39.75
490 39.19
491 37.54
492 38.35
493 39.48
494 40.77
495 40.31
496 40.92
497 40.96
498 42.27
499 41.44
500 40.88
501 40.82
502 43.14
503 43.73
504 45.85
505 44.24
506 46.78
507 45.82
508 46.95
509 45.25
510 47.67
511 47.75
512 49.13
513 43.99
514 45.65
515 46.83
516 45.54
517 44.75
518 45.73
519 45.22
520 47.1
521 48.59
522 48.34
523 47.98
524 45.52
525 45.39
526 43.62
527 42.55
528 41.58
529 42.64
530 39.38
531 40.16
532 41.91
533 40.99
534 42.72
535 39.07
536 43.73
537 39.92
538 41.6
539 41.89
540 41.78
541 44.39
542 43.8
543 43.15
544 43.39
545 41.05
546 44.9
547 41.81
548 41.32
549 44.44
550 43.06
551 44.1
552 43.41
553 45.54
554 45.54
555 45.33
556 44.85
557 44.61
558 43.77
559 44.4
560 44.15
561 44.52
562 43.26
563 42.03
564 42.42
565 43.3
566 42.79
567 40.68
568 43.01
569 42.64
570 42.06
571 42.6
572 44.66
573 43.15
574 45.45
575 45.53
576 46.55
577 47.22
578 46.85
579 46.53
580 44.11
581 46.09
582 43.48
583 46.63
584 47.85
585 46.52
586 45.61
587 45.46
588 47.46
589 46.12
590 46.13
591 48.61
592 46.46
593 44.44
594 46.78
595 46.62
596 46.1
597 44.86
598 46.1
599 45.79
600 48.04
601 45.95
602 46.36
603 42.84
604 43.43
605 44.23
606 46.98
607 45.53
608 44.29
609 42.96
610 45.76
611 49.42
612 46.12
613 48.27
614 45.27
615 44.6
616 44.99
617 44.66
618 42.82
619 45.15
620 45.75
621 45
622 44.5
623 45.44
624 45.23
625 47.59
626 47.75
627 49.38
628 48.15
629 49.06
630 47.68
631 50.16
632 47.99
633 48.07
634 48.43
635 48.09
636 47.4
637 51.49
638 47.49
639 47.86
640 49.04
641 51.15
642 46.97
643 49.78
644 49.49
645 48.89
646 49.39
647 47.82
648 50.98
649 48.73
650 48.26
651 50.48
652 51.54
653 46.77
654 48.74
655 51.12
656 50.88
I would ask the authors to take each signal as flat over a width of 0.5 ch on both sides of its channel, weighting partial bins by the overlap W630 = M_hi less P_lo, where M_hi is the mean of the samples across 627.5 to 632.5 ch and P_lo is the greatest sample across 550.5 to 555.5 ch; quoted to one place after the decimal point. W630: 3.1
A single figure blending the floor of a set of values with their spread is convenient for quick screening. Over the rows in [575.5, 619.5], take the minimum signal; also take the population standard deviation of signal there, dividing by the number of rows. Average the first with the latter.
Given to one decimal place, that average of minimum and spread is 22.2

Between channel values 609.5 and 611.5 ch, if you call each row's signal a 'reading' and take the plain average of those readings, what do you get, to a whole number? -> 48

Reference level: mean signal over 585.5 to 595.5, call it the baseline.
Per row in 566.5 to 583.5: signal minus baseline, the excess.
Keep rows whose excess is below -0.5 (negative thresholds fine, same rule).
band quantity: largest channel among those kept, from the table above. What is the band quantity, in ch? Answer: 582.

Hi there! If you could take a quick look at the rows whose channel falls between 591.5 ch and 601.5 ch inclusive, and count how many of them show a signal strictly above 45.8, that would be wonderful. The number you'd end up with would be 7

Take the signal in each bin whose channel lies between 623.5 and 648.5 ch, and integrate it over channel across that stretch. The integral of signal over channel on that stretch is 1215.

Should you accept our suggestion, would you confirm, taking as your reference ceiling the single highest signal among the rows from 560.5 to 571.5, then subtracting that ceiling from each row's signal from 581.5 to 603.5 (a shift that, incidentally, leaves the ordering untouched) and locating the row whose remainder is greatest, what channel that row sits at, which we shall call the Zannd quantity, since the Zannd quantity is 591 ch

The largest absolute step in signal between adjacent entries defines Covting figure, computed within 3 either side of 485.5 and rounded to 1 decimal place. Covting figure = 1.5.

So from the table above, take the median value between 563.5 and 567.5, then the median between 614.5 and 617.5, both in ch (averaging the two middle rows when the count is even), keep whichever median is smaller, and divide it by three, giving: 14.2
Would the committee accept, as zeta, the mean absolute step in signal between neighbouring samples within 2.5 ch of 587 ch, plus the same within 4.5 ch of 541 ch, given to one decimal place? 2.2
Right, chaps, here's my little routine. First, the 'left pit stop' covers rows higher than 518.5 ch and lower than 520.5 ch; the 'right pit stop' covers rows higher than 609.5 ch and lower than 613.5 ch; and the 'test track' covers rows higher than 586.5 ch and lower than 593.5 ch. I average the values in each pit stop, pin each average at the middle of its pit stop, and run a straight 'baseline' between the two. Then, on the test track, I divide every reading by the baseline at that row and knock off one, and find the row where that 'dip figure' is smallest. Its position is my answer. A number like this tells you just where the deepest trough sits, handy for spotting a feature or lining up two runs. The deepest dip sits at 593 ch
